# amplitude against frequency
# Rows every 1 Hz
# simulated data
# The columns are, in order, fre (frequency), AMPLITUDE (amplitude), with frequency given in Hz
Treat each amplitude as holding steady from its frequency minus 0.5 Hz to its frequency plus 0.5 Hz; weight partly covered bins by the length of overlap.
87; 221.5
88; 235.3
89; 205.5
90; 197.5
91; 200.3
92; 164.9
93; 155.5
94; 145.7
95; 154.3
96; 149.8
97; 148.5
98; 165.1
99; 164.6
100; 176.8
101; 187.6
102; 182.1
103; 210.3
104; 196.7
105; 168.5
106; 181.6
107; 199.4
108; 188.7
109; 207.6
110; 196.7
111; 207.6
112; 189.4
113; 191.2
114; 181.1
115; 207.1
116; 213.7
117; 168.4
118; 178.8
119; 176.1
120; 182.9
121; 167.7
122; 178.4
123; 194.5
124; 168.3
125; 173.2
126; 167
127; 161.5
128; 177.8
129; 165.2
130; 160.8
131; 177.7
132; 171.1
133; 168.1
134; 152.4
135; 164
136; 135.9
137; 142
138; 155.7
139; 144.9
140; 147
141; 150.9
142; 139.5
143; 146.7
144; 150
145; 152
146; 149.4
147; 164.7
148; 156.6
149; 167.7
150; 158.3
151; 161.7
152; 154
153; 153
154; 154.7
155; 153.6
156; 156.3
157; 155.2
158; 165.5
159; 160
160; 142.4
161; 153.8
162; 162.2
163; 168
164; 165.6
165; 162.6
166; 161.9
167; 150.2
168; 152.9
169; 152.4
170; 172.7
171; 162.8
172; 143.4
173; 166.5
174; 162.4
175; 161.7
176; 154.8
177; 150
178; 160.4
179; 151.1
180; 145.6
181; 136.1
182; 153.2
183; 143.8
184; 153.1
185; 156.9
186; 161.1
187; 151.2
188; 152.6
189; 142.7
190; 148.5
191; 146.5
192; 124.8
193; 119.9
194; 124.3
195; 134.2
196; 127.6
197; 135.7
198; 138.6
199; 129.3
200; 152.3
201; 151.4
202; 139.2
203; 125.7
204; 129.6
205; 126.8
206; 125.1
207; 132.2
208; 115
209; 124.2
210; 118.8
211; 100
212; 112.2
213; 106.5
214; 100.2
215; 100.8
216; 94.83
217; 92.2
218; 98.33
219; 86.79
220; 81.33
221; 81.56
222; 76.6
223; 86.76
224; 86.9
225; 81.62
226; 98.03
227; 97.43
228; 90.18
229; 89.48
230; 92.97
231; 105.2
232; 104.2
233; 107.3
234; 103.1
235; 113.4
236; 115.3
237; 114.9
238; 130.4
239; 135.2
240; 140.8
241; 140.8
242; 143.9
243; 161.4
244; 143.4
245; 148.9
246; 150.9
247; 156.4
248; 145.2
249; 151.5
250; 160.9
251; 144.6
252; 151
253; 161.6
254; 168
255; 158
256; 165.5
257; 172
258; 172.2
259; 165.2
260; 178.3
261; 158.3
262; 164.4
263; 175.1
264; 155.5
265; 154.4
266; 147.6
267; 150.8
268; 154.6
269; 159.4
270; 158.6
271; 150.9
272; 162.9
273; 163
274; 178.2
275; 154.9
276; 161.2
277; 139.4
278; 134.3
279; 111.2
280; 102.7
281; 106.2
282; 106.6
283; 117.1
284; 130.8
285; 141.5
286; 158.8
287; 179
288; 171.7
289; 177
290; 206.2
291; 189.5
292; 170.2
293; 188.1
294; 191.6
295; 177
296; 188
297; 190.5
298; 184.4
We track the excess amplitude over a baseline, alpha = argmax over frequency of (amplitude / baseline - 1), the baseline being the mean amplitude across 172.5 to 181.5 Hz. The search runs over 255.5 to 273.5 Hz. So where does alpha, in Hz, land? 260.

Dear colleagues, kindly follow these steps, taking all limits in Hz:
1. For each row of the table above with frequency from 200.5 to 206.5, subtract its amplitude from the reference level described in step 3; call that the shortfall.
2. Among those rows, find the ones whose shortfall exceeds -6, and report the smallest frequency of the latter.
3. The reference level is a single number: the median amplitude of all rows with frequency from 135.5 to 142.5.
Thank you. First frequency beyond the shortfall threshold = 202 Hz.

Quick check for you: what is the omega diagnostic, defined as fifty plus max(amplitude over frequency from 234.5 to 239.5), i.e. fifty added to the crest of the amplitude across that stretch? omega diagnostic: 185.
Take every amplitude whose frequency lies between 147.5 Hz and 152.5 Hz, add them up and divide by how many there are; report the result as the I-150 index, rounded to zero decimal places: 160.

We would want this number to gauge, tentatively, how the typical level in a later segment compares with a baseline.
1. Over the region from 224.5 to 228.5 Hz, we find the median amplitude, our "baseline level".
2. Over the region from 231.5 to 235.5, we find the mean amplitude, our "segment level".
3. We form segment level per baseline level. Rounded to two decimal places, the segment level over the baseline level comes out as 1.14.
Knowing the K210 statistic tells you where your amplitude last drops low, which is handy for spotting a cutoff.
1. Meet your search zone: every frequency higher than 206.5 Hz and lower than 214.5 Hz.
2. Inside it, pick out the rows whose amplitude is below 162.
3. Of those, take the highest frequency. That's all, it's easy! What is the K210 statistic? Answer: 214 Hz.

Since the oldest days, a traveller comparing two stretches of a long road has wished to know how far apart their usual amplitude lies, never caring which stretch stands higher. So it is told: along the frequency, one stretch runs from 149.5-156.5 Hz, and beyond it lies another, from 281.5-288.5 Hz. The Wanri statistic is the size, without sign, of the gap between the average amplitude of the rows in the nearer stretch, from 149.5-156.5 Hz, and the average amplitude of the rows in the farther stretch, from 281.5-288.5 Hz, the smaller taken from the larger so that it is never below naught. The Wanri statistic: 12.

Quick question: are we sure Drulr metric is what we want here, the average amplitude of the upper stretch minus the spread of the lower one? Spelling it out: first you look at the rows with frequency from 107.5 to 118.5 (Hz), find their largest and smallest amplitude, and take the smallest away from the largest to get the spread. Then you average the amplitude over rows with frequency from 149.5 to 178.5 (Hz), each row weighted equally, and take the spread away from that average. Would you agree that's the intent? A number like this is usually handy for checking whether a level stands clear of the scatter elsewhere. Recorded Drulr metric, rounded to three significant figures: 113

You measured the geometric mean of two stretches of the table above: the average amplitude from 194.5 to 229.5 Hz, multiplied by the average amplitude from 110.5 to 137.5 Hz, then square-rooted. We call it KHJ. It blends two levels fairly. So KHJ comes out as 139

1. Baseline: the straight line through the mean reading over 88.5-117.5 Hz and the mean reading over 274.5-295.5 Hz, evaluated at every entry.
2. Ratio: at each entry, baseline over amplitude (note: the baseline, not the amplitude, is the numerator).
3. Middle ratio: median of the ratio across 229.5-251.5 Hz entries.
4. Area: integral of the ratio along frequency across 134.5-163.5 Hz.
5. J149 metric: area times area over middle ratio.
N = 964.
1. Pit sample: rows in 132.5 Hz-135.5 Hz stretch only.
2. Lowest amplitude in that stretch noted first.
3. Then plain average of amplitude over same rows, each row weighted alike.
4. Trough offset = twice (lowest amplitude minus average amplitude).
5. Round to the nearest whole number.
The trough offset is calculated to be -18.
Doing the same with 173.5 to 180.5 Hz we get -19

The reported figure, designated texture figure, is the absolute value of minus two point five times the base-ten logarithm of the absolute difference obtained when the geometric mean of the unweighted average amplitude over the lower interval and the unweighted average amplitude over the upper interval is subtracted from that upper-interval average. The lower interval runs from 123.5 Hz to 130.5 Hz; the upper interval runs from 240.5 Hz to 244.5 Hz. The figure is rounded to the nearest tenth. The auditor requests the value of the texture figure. 2.5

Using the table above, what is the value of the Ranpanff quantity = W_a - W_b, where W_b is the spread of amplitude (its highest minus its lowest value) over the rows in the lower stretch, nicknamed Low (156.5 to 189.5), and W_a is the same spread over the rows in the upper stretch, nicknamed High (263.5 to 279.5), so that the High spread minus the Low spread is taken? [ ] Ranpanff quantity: 30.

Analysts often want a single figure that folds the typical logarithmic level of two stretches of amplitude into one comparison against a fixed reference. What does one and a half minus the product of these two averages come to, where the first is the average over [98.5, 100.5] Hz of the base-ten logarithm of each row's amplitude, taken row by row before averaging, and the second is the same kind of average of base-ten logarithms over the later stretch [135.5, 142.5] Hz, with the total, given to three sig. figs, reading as -3.32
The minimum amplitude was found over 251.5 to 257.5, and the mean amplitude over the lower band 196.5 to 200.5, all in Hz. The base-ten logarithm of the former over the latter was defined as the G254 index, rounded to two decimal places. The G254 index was 0.04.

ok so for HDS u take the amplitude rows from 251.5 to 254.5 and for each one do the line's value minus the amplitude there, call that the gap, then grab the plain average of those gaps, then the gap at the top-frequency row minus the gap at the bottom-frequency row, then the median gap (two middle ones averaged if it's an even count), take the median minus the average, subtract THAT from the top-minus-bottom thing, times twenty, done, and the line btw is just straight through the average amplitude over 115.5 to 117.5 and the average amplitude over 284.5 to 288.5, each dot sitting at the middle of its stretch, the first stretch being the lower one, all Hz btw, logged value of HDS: -319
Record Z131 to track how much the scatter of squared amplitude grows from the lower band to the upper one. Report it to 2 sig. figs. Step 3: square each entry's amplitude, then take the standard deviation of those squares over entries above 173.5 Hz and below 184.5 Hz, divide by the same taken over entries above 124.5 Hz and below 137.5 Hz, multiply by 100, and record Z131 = 60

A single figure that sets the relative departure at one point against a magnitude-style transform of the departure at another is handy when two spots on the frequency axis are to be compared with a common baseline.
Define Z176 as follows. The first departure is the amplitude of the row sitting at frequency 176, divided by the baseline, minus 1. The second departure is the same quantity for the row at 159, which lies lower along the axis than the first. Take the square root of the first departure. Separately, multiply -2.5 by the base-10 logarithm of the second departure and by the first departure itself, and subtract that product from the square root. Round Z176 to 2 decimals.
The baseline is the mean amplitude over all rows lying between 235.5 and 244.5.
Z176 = 0.11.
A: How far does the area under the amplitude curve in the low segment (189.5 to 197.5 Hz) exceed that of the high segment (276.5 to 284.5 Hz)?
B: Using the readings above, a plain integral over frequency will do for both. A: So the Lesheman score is 113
